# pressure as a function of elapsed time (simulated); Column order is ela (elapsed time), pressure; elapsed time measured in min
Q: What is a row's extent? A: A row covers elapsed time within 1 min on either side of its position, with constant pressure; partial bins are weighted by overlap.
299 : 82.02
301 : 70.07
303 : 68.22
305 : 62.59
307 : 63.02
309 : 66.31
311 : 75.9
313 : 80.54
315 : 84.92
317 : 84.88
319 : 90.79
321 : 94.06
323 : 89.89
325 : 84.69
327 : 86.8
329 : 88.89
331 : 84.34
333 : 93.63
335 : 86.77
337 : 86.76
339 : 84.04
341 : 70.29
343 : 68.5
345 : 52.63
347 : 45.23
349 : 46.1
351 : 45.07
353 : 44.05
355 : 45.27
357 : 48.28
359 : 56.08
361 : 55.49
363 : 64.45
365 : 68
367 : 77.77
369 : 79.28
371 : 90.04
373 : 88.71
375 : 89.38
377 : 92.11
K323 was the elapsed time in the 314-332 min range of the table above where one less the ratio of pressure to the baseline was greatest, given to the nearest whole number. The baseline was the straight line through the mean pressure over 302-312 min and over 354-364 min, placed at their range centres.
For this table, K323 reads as 315 min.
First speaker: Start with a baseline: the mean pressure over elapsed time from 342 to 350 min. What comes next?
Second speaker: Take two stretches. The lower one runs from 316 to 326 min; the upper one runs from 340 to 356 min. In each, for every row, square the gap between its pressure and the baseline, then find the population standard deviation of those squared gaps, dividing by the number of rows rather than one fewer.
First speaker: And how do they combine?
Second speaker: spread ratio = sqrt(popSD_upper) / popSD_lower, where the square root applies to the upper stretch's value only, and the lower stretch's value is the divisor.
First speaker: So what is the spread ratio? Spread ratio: 0.038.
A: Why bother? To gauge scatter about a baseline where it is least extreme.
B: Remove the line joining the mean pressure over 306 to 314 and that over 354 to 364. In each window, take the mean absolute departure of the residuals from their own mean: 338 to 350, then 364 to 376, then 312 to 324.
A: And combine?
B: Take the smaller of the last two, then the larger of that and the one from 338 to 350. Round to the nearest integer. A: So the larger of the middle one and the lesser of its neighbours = 12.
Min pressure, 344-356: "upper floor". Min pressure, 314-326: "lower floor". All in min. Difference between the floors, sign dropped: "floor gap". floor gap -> 41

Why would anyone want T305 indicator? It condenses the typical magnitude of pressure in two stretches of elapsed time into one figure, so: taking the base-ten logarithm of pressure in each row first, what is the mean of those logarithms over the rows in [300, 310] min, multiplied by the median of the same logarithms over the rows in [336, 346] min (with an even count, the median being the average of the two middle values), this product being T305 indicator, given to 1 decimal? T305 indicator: 3.4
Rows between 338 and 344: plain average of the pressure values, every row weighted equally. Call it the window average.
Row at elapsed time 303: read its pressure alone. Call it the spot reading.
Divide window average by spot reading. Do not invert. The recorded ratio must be 1.09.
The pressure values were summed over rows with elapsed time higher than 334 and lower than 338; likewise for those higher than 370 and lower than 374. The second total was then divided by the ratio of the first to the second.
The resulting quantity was 184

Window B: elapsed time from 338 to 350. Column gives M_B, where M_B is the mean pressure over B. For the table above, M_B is 61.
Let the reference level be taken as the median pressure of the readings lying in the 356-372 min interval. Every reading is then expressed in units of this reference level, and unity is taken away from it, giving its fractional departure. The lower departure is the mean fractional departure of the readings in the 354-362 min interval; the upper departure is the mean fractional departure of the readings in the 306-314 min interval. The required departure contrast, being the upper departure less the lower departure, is 0.3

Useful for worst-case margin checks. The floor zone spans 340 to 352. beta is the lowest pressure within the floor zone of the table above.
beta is 45.07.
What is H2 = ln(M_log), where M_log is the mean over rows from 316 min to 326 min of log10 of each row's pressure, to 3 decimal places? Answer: 0.667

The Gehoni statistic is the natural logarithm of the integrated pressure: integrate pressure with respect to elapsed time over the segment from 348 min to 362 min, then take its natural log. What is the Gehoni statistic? 6.52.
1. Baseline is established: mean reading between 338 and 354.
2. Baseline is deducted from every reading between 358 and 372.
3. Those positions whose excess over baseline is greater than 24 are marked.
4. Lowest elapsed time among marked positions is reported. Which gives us 371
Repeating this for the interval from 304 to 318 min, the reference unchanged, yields 315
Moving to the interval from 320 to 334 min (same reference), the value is 321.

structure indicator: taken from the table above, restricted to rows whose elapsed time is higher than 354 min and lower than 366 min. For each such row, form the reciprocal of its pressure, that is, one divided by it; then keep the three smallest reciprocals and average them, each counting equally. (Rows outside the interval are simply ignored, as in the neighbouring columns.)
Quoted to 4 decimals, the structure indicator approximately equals 0.0160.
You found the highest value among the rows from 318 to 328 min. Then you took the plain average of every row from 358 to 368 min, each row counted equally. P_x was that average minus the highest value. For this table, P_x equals -30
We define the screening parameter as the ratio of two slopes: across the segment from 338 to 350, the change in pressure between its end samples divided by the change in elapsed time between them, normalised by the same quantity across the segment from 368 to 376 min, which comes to -2.3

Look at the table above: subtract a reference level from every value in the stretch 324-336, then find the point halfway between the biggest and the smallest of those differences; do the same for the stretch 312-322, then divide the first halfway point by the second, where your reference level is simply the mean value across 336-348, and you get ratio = 1.1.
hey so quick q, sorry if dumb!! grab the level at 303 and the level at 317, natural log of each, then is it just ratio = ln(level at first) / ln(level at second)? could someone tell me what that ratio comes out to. 0.95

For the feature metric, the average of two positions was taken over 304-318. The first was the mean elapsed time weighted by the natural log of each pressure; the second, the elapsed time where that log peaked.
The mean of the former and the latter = 313.1 min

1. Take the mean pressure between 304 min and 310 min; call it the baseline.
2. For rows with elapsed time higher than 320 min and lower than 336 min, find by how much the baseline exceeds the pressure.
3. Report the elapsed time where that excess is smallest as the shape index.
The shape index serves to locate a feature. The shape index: 321 min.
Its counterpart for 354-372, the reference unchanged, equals 371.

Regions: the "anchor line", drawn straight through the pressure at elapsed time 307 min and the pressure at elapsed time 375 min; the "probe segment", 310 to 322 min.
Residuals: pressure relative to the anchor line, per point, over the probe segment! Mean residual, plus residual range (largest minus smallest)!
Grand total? 33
